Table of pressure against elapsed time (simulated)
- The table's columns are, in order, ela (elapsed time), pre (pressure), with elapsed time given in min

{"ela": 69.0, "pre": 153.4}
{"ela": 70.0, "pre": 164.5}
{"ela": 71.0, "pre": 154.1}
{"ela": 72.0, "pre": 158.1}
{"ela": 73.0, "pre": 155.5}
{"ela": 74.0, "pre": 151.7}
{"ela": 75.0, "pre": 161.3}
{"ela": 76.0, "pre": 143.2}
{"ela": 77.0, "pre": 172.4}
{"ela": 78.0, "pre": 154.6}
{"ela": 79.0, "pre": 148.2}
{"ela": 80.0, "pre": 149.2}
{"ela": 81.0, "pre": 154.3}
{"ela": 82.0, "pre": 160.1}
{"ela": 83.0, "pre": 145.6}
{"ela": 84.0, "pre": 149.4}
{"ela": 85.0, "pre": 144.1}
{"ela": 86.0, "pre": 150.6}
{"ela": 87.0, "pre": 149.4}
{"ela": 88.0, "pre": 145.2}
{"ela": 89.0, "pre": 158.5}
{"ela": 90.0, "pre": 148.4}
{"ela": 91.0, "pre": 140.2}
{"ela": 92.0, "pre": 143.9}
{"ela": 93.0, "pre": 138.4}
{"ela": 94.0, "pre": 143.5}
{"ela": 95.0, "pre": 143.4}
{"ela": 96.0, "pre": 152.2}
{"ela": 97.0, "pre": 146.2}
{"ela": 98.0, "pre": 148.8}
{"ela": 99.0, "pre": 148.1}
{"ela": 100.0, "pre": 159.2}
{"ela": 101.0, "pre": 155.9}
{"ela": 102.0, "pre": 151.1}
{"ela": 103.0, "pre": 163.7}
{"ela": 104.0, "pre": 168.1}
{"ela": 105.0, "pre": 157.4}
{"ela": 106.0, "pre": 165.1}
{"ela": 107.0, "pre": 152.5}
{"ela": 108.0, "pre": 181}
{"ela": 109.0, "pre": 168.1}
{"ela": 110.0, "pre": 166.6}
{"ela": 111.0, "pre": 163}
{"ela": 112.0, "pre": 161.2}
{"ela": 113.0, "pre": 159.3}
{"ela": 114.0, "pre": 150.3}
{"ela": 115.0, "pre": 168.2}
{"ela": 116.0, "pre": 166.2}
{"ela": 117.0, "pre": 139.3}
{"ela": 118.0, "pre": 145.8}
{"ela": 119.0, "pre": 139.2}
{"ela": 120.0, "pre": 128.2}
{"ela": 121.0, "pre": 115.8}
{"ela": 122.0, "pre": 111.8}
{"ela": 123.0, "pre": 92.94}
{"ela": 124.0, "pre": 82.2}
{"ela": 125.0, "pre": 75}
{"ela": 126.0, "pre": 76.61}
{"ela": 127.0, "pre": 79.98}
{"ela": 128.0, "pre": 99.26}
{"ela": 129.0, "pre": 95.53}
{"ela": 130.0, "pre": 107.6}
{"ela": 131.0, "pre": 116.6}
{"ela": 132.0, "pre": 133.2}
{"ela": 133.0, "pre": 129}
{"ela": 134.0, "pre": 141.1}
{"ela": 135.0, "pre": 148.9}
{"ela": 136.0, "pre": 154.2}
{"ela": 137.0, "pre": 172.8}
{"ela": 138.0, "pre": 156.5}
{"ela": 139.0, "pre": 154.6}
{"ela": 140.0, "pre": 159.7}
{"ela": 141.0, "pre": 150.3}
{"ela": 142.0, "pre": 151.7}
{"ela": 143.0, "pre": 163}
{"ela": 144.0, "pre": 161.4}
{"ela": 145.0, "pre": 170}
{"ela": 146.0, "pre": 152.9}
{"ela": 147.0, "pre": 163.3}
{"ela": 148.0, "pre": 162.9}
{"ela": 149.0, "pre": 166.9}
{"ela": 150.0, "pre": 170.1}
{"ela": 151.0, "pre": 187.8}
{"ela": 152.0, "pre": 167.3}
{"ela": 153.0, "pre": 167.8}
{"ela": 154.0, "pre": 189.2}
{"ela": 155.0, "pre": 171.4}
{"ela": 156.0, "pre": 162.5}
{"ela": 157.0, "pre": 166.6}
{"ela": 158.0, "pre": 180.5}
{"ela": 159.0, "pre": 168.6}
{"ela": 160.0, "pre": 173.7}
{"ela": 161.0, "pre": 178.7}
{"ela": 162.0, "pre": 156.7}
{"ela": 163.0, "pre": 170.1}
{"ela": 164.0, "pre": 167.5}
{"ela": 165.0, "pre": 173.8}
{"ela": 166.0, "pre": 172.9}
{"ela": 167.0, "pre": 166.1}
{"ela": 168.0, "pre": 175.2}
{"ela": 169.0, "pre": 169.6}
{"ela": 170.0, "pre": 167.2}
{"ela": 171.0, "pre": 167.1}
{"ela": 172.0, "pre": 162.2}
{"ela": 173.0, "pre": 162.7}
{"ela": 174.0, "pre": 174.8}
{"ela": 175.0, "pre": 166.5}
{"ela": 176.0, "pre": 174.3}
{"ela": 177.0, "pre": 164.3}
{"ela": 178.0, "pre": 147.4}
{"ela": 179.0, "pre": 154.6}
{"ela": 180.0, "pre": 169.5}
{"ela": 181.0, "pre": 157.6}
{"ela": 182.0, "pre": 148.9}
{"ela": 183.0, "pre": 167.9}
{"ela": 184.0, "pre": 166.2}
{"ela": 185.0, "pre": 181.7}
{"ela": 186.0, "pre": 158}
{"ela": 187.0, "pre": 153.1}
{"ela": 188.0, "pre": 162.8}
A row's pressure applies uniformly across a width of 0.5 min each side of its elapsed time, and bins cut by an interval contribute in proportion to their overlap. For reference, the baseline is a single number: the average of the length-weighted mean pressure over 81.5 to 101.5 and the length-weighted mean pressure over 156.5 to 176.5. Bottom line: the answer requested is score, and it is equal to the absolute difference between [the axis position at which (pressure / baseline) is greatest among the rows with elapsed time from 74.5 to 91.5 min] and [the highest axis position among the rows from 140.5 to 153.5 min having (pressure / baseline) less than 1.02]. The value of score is 69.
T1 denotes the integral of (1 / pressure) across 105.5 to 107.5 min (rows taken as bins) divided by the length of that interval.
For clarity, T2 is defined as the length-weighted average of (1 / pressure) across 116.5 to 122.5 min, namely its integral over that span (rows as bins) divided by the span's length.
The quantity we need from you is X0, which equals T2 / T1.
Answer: 1.23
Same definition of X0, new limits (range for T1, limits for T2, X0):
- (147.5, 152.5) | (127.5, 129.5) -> 1.75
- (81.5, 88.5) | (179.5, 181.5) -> 0.91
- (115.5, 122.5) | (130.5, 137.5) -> 0.95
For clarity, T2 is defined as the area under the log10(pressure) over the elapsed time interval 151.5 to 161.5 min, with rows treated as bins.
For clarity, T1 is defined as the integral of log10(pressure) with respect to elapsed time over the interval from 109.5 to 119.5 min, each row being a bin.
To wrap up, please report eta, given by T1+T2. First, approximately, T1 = 21.92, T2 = 22.4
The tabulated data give 44.3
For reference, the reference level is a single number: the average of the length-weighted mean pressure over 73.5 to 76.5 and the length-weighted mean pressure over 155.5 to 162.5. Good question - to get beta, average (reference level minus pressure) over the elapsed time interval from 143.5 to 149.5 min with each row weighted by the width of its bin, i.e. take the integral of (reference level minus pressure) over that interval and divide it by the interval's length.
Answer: -2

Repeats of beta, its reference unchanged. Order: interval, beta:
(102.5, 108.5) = -4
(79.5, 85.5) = 10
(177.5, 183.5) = 3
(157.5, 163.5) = -11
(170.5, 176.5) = -7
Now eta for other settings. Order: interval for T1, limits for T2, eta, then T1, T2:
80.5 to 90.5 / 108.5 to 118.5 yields 43.8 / 21.77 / 22.0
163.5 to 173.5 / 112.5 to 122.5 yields 43.8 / 22.26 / 21.5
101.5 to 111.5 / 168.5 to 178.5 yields 44.3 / 22.13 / 22.2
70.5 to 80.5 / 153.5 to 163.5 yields 44.2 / 21.89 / 22.3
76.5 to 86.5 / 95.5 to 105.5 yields 43.7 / 21.84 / 21.9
